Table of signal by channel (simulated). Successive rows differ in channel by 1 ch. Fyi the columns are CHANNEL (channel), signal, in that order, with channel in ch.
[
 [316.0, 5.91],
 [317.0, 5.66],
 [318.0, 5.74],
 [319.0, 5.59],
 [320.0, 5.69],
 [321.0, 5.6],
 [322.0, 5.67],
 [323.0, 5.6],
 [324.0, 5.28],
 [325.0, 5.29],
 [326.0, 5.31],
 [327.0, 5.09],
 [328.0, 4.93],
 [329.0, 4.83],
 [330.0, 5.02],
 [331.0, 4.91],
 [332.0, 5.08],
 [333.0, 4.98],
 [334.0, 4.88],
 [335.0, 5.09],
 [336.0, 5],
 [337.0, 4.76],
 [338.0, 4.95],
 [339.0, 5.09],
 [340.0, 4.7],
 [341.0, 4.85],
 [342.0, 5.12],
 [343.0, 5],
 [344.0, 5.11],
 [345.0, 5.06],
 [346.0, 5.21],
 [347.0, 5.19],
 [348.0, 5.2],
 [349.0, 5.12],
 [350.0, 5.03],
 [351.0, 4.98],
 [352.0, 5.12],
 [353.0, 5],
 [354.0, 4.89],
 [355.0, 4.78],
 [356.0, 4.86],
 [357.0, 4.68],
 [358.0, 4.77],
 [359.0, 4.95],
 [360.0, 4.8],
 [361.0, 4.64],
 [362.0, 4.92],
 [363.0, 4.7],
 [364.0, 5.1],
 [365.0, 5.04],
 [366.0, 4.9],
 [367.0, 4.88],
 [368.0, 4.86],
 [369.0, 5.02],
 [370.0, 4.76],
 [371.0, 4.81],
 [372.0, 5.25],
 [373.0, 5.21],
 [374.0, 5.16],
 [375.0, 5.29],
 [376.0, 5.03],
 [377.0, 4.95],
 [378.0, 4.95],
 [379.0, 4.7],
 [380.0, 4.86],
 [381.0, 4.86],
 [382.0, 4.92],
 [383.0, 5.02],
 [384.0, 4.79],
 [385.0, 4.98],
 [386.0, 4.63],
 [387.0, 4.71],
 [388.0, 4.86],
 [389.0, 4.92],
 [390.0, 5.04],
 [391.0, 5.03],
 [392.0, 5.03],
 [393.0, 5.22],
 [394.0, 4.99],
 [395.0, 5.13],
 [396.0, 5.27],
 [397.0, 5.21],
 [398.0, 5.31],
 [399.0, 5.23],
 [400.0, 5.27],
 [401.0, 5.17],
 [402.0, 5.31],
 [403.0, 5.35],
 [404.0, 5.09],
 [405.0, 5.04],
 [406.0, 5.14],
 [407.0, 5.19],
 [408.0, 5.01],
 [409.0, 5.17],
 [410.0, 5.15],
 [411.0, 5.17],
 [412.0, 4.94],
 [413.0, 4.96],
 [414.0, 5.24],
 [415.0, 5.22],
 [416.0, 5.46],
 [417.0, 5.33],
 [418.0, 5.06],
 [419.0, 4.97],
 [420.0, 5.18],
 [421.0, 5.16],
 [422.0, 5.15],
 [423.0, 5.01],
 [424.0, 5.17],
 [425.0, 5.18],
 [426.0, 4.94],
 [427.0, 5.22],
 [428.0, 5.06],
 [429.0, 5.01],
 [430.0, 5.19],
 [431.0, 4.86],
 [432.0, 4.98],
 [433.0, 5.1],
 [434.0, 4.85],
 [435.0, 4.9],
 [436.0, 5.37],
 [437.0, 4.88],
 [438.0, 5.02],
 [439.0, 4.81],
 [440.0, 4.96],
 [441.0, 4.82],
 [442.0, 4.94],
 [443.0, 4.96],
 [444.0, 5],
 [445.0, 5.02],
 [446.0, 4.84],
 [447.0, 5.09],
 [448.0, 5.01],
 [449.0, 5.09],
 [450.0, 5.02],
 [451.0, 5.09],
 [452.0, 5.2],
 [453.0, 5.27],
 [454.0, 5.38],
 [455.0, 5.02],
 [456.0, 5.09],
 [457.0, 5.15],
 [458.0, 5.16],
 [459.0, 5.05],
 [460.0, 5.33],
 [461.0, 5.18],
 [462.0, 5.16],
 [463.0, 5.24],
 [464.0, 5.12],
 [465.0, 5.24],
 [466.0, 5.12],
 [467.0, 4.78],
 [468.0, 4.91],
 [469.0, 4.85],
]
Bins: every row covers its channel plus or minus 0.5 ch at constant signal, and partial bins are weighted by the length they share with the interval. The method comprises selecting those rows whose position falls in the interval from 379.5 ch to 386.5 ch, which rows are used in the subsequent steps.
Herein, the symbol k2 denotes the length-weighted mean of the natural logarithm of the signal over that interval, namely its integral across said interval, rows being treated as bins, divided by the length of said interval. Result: 1.58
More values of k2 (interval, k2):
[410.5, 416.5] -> 1.64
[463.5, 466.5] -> 1.64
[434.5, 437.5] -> 1.62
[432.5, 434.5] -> 1.60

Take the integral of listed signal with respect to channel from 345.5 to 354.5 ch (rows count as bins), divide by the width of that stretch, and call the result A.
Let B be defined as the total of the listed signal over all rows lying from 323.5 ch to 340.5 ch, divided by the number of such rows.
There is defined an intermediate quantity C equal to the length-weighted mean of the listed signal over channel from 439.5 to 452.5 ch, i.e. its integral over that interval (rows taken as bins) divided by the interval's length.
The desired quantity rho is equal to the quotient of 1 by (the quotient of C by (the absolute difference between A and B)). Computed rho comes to 0.014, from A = 5.08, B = 5.0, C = 5.00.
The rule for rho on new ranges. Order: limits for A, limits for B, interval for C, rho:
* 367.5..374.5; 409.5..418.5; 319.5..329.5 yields 0.030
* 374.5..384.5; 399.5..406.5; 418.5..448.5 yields 0.052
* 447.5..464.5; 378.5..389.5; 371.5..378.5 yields 0.060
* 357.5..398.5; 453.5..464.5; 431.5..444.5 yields 0.042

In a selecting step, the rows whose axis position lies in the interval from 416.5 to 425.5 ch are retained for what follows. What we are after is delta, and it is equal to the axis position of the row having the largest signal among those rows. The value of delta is 417.0 ch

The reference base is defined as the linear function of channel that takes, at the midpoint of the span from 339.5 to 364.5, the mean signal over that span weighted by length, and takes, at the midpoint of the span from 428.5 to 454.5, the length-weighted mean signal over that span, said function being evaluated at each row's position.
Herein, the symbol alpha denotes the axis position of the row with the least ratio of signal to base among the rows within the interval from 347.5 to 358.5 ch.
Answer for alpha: 357.0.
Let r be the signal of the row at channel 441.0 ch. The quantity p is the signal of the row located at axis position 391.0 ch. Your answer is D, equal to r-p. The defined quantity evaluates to -0.21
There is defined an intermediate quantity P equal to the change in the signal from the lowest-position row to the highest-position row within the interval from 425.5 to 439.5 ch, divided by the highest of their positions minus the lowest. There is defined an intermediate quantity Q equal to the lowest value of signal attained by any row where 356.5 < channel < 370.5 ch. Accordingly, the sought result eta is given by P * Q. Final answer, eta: -0.05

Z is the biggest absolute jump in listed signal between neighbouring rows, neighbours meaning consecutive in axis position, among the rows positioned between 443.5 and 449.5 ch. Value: 0.25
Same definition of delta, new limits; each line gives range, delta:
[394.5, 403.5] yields 403.0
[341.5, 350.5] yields 346.0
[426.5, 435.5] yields 427.0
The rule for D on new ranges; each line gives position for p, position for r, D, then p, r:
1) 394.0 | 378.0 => -0.04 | 4.99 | 4.95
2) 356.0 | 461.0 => 0.32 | 4.86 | 5.18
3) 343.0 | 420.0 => 0.18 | 5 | 5.18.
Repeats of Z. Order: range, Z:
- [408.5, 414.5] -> 0.28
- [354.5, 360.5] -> 0.18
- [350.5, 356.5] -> 0.14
